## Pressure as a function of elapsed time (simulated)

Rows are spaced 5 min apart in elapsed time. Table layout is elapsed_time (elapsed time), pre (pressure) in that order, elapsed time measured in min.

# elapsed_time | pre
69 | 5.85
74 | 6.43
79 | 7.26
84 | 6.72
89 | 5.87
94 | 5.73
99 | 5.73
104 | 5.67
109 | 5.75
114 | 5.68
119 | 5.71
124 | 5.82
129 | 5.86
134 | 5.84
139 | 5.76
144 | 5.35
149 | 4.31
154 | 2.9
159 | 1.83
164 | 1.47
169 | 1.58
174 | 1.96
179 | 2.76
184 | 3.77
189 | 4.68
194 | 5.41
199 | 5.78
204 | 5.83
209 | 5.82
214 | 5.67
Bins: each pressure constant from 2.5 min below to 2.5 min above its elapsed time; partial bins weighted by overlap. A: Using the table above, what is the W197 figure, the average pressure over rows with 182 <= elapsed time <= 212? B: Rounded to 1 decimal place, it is 5.2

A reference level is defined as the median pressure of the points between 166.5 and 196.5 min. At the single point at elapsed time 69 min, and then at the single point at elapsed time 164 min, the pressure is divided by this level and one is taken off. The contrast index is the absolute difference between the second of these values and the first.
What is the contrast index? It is 1.34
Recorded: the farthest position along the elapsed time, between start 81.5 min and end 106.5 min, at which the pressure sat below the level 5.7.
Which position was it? 104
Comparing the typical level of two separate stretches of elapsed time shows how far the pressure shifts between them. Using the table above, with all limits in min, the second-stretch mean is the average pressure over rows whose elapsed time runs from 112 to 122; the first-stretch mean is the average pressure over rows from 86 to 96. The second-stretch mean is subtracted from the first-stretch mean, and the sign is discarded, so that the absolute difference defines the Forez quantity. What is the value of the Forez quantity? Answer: 0.1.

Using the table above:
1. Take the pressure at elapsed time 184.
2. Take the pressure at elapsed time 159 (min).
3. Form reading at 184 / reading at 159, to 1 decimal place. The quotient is 2.1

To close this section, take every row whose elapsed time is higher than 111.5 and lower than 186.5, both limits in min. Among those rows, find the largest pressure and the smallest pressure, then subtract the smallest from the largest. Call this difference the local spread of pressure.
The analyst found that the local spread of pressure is 4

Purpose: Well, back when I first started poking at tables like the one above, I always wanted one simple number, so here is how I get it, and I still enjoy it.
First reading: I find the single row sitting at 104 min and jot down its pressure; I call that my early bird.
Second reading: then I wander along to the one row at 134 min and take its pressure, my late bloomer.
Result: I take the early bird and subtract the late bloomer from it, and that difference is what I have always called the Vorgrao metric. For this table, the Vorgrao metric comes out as -0.17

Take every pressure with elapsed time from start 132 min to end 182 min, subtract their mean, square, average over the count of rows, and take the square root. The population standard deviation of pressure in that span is 1.7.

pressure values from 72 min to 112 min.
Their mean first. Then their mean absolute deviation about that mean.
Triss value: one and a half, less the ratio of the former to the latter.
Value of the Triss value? -10.9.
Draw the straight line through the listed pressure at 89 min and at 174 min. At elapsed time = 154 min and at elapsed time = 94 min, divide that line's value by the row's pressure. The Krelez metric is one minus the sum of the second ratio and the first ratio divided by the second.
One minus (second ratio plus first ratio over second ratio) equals -0.99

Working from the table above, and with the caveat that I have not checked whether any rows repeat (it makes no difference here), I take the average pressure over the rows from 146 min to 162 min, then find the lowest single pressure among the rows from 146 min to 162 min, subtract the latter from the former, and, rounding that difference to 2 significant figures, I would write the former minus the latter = 1.2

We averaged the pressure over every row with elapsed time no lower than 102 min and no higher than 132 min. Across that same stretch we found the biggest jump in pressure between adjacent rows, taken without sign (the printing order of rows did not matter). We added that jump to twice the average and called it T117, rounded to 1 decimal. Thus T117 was 11.6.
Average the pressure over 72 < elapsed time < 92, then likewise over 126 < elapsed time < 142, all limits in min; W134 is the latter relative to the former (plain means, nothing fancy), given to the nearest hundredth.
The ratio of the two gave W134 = 0.89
